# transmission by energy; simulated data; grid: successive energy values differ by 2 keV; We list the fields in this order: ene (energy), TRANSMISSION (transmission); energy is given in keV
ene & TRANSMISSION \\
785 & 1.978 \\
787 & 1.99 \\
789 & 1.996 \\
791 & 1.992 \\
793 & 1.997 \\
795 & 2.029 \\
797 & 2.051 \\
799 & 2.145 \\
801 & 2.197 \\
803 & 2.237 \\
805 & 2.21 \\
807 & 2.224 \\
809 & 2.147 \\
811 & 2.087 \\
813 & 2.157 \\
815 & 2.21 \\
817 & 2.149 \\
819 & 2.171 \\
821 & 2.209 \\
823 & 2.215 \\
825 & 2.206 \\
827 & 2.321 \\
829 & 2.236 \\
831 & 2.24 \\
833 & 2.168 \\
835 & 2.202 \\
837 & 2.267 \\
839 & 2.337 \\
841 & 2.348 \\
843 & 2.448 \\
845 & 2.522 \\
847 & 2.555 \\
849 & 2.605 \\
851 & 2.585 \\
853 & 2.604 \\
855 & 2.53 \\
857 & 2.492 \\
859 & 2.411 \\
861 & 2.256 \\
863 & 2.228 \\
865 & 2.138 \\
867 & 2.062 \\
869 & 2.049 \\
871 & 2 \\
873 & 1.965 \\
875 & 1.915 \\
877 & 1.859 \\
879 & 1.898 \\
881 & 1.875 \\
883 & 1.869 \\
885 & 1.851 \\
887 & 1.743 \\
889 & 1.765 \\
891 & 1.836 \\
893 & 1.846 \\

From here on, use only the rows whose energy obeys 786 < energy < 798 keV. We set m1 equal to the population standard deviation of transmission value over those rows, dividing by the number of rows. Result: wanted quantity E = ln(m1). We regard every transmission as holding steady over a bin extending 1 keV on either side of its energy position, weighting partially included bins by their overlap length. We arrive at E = -3.78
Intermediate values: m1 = 0.023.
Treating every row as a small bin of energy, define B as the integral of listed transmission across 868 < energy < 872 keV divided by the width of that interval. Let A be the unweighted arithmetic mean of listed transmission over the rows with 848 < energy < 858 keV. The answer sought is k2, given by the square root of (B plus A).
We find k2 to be 2.14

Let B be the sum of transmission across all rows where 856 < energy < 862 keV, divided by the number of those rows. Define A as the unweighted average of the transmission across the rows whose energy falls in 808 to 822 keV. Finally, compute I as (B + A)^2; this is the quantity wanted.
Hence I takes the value 20.7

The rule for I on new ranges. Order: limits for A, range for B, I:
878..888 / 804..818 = 16.1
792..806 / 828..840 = 19.1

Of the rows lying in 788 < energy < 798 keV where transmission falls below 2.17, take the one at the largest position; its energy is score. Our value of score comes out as 797 keV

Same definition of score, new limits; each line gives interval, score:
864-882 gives 881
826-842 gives 833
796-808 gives 799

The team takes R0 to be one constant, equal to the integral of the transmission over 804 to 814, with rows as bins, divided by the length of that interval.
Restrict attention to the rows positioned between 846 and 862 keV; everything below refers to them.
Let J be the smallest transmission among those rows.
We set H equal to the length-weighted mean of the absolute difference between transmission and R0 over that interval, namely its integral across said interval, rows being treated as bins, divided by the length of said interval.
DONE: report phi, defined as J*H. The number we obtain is 0.77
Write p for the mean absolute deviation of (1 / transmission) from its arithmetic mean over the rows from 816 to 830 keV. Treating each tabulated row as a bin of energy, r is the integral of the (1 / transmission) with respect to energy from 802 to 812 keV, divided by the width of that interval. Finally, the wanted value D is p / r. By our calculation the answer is 0.016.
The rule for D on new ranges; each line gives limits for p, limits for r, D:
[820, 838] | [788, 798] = 0.013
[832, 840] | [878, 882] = 0.022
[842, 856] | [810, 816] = 0.014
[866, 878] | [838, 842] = 0.037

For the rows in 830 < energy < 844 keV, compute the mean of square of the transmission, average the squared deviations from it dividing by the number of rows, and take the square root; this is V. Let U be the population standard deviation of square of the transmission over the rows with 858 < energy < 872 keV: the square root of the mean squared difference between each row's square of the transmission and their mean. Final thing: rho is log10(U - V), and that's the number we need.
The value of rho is -0.76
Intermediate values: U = 0.59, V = 0.41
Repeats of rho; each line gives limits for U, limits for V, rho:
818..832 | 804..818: -3.11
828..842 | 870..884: -1.05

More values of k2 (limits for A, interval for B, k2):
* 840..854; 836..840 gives 2.20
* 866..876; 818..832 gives 2.06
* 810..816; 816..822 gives 2.08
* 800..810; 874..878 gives 2.02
